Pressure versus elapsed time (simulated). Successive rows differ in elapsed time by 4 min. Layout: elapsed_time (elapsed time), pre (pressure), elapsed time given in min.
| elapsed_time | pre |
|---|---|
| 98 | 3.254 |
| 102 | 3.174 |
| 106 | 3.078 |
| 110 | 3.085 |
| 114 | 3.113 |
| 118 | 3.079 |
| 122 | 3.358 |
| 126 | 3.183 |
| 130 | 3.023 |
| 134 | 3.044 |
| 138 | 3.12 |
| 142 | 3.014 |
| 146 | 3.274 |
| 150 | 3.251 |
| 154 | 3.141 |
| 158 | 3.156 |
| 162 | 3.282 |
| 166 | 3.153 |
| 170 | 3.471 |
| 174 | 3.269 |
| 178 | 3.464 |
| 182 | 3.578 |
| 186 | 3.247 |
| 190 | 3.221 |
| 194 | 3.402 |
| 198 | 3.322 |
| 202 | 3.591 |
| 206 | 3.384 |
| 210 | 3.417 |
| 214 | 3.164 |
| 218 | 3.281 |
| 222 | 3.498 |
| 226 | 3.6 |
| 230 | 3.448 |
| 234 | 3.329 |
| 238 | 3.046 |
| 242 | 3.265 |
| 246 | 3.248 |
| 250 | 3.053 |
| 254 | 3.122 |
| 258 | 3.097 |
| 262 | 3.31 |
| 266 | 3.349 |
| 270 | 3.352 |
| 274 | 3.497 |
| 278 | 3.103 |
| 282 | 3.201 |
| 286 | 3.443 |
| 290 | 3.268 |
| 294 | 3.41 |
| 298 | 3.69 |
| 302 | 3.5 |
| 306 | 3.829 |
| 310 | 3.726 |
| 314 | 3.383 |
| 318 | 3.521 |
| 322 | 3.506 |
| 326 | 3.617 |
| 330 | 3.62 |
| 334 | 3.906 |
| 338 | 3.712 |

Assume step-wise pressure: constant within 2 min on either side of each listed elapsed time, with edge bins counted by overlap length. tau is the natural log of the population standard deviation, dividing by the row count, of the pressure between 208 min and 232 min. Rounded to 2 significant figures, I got -1.9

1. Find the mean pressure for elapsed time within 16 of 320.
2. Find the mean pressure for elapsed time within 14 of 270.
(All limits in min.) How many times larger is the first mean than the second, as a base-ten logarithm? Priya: 0.046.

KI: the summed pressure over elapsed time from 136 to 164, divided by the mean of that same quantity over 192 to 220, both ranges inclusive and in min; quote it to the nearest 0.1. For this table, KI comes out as 6.6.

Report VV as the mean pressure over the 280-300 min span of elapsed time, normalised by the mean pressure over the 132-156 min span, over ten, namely 0.1083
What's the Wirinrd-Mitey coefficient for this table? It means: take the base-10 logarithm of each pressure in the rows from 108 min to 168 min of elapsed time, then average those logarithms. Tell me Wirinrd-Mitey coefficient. 0.498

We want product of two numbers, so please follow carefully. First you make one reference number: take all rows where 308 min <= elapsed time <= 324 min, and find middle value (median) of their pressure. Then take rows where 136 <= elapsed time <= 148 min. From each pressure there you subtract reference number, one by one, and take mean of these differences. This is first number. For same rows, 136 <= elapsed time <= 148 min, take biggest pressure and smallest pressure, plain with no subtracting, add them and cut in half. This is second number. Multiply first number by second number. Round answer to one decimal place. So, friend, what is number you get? -1.2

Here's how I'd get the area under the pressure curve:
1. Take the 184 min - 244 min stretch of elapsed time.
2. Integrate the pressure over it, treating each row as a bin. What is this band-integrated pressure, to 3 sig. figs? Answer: 201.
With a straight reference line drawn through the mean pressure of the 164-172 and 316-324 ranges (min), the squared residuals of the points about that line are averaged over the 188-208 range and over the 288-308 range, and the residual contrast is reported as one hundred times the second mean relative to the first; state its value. 273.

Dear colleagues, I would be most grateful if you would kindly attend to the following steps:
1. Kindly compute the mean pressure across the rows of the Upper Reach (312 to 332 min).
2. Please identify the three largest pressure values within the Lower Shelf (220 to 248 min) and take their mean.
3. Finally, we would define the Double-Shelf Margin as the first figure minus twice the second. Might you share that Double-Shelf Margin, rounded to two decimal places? -3.50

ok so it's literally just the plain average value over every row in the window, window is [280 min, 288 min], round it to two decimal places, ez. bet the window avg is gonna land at 3.32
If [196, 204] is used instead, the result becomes 3.46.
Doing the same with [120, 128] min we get 3.27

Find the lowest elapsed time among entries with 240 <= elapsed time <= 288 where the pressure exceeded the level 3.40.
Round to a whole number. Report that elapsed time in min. 274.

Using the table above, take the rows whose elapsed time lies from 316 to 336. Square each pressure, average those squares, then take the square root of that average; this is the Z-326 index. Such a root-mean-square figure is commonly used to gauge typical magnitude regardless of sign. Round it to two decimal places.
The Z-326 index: 3.64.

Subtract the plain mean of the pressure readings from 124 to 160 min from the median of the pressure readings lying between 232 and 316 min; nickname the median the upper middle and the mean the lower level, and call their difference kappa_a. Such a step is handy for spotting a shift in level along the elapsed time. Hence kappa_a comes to 0.195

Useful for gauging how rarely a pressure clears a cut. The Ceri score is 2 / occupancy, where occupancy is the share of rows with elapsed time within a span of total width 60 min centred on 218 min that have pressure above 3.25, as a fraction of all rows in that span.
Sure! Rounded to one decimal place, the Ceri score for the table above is 2.7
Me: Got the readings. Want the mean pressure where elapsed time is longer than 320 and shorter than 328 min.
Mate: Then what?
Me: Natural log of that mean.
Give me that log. 1.27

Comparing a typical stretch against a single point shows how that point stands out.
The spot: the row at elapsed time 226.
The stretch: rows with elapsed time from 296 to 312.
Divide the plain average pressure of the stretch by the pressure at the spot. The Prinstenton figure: 1.02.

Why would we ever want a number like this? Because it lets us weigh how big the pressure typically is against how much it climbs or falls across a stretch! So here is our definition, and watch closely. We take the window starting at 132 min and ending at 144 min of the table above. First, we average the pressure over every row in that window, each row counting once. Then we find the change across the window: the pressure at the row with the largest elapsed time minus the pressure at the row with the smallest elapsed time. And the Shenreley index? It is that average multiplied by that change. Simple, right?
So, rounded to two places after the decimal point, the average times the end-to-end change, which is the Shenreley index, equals -0.09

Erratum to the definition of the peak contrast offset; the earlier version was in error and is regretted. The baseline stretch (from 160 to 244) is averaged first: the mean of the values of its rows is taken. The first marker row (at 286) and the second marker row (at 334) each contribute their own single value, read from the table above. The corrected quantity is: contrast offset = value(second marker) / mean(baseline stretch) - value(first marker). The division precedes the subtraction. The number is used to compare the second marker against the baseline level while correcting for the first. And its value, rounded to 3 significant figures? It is -2.28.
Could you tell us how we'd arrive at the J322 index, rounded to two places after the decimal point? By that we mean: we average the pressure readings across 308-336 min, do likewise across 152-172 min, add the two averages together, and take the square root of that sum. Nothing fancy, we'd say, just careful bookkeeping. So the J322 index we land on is 2.62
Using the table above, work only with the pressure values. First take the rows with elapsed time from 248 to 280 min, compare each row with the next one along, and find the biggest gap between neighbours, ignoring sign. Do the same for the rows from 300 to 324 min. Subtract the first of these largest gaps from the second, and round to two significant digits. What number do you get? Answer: -0.051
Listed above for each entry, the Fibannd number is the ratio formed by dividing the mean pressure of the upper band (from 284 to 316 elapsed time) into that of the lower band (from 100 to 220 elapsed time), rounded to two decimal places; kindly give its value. 0.92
